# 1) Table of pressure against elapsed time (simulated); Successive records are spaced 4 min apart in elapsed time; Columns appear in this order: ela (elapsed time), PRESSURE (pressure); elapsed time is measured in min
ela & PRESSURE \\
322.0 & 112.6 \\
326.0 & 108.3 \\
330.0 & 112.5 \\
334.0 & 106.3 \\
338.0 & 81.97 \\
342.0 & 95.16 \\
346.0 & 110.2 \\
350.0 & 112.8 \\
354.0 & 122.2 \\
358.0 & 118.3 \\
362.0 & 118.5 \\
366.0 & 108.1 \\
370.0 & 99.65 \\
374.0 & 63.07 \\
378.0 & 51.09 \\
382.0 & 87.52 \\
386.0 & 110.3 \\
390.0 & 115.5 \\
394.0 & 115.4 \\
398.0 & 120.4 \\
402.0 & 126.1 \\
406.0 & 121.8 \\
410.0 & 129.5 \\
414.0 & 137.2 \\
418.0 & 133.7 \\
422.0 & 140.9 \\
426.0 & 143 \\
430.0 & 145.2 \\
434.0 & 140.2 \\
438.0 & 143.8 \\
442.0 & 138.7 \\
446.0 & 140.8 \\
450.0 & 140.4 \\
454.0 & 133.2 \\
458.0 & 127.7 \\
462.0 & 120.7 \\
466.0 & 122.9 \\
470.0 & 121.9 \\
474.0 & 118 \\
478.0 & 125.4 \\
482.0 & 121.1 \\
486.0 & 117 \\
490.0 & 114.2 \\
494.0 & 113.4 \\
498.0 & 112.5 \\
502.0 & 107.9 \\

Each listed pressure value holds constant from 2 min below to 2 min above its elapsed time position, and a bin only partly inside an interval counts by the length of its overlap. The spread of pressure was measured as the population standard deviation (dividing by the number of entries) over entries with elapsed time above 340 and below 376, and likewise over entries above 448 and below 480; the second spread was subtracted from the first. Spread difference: 10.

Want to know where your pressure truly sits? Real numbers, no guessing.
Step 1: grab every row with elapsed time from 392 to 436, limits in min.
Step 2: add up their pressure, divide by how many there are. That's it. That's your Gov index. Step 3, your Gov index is 132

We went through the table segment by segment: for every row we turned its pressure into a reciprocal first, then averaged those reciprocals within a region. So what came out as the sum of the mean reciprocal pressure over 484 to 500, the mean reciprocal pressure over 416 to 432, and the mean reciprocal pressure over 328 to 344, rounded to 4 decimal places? 0.0261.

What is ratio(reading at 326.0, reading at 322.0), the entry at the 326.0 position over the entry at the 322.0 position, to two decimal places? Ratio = 0.96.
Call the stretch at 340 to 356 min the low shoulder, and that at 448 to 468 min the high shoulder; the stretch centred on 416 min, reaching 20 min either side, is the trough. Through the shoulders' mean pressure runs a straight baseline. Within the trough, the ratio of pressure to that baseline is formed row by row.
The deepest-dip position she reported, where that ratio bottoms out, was 398.0 min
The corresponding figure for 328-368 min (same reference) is 338.0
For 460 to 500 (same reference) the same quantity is 498.0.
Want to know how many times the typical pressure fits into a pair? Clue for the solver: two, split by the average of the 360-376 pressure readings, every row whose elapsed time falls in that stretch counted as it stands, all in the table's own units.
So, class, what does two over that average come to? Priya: 0.0205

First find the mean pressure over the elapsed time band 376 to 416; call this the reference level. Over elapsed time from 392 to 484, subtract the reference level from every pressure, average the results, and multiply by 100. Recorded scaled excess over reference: 1930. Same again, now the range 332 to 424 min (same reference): -167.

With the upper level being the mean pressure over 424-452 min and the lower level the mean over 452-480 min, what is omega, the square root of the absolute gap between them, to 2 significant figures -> 4.2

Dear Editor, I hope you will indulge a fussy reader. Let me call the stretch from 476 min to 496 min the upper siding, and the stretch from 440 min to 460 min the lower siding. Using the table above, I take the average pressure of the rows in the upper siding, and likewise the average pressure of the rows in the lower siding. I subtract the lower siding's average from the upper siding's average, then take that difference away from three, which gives 21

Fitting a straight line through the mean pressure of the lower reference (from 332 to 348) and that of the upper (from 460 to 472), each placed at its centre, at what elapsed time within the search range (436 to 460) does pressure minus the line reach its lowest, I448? 458.0 min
